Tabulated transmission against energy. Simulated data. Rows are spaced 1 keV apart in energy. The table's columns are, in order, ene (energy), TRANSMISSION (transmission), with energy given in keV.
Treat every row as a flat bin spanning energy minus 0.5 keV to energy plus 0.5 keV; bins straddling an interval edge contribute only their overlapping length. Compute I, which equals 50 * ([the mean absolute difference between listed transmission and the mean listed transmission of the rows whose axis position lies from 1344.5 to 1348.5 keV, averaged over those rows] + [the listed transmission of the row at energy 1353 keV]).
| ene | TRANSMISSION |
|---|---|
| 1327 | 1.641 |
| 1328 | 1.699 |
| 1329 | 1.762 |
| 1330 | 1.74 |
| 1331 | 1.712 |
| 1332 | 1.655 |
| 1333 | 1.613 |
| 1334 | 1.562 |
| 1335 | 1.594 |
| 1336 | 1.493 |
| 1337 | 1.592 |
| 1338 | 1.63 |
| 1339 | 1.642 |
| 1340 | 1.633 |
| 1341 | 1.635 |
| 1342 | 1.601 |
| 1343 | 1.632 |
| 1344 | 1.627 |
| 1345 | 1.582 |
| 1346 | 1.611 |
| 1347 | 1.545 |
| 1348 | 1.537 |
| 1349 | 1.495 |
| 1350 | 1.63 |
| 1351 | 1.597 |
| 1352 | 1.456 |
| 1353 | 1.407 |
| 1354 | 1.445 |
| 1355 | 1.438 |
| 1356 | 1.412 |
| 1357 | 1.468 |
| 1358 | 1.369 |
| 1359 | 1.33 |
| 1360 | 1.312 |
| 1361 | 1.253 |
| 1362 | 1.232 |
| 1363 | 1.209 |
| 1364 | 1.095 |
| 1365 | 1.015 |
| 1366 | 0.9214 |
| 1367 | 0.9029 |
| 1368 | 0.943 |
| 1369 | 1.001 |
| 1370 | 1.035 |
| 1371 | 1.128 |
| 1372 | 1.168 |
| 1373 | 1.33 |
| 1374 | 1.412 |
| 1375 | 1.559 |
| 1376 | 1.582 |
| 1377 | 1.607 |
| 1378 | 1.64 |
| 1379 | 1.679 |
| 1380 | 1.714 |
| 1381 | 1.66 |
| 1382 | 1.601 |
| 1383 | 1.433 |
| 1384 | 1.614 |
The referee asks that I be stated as 72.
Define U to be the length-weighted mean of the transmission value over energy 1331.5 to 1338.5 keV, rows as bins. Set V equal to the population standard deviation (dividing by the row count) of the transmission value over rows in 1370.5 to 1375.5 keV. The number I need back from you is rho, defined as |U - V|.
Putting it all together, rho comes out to 1.43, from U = 1.59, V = 0.16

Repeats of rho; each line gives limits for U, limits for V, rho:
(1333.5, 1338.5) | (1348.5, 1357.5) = 1.50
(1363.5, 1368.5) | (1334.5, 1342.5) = 0.93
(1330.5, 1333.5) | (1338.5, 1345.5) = 1.64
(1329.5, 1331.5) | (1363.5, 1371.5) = 1.65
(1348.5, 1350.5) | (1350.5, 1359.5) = 1.49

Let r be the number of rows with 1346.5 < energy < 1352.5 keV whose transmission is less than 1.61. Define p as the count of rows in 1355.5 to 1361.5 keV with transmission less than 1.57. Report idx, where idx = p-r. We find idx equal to 1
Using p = 6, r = 5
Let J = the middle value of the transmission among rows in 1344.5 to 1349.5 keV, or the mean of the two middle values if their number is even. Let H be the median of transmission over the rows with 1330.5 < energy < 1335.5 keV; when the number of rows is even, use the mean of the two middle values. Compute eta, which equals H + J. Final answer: 3.2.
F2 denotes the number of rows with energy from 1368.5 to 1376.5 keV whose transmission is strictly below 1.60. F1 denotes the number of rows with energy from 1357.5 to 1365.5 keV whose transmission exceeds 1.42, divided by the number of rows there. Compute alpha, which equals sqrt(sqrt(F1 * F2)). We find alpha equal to 0.0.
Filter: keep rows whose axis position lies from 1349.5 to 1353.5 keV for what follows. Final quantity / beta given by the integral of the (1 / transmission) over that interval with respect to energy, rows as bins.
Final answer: 2.64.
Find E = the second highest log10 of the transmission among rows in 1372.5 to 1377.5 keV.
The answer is 0.199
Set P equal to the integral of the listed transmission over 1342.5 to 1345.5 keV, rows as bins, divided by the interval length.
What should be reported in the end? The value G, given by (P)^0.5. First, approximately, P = 1.61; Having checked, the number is 1.27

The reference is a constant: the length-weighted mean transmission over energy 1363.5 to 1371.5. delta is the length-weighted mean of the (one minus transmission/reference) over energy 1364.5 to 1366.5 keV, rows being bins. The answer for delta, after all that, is 0.04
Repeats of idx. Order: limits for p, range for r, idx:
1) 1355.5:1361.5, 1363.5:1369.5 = 0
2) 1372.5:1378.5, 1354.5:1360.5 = -3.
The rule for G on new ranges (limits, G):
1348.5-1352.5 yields 1.24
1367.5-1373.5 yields 1.05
